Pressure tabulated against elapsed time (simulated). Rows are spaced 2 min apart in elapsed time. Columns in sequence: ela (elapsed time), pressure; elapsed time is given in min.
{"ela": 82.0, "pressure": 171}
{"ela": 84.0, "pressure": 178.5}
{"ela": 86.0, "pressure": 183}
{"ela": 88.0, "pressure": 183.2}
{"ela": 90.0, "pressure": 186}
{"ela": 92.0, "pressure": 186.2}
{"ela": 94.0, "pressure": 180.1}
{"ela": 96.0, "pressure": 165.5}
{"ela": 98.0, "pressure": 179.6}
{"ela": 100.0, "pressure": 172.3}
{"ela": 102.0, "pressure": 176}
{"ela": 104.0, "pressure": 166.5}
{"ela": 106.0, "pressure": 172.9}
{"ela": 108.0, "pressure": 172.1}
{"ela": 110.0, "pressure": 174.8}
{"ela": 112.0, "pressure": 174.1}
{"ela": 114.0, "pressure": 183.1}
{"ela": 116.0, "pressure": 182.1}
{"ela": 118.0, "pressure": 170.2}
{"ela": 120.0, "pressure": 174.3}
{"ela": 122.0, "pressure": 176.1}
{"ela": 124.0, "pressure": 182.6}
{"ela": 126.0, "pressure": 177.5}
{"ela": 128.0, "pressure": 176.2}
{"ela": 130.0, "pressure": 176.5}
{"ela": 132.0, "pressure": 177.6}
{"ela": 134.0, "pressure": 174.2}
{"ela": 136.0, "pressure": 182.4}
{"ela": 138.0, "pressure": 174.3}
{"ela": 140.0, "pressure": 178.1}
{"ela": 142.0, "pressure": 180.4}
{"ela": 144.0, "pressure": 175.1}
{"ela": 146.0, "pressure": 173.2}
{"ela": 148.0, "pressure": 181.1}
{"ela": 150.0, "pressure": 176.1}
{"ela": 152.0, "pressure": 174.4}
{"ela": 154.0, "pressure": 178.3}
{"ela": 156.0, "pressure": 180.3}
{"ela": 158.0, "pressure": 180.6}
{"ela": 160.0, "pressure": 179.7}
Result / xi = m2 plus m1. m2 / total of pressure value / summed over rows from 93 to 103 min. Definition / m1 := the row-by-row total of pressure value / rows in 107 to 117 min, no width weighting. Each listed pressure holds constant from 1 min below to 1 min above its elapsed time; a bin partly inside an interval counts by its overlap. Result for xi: 1760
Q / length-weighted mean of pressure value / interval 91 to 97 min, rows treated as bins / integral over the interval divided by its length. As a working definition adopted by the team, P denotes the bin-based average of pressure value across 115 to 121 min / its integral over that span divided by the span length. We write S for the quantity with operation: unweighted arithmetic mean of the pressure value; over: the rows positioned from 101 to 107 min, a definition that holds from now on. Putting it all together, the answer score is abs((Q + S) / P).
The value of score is 1.99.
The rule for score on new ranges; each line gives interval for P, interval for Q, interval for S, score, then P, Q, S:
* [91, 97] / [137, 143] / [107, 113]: 1.98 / 177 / 178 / 174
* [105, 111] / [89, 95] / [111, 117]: 2.10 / 173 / 184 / 180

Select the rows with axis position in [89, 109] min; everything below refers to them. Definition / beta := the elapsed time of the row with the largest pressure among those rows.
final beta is 92.0 min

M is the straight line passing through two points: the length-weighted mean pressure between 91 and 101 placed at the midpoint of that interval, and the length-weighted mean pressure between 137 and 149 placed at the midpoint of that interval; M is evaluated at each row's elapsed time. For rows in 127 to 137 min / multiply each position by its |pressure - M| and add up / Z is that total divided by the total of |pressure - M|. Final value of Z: 134.3 min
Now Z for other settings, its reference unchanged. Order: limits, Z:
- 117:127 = 120.9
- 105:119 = 112.9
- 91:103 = 95.5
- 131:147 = 139.5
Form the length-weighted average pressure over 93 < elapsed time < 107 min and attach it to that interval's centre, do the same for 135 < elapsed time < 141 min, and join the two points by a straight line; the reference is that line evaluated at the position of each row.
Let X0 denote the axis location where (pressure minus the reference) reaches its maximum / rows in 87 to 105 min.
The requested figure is 90.0 min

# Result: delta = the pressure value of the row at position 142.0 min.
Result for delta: 180.4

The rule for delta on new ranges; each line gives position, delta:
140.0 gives 178.1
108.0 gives 172.1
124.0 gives 182.6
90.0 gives 186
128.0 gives 176.2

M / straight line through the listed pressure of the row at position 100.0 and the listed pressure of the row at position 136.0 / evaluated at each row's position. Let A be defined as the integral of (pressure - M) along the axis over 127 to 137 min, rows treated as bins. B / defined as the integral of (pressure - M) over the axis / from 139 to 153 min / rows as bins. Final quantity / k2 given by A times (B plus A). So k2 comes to 6044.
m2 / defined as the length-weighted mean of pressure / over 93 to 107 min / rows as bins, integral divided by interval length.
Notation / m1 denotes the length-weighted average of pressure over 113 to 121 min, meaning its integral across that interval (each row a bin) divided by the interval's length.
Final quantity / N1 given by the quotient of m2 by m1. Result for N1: 0.98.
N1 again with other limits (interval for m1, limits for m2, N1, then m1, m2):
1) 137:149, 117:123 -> 0.98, 177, 174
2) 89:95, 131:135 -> 0.96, 184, 176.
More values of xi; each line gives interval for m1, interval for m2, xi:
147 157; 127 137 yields 1777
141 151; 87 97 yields 1787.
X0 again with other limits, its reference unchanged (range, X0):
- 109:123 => 114.0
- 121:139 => 124.0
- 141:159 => 142.0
